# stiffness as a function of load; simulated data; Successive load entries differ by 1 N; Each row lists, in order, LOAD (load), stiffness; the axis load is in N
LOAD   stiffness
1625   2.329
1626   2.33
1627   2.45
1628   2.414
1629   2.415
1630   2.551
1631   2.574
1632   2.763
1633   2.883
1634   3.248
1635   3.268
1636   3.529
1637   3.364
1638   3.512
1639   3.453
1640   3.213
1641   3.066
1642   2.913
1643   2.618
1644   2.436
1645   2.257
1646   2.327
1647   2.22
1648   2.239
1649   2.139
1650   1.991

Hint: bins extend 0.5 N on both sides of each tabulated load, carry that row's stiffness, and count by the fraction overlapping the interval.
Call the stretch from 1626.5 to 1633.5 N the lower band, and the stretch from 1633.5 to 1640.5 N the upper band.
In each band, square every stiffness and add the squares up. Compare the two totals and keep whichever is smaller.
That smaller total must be 47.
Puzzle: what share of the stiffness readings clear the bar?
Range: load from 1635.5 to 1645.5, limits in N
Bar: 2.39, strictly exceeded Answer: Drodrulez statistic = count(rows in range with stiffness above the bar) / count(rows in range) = 0.90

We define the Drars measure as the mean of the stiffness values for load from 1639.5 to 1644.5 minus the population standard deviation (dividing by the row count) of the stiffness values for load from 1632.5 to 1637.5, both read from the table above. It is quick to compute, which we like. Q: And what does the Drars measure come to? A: 2.64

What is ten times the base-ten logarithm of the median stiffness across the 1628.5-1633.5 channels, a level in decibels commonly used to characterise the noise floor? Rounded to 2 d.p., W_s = 4.11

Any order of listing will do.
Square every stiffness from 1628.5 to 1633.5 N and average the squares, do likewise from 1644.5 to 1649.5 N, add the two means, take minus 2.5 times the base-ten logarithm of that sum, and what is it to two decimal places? -2.70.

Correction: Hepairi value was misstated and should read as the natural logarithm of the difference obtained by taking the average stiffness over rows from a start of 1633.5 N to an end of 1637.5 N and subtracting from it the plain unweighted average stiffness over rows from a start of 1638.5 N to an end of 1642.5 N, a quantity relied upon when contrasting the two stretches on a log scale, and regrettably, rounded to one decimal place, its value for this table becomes -1.7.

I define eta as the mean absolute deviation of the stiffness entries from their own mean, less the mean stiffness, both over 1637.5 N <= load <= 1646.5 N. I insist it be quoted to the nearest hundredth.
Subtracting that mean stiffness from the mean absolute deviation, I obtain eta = -2.46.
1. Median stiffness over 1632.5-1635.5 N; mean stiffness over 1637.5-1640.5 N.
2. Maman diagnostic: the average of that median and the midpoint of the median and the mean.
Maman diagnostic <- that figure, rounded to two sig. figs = 3.3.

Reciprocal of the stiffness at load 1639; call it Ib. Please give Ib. 0.29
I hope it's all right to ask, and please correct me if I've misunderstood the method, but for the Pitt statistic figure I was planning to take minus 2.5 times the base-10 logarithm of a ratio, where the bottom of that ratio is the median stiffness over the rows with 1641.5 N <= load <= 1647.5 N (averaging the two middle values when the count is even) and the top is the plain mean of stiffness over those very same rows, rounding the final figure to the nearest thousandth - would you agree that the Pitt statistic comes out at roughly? -0.036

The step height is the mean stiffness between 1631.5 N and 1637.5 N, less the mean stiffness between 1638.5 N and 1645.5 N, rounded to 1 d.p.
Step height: 0.3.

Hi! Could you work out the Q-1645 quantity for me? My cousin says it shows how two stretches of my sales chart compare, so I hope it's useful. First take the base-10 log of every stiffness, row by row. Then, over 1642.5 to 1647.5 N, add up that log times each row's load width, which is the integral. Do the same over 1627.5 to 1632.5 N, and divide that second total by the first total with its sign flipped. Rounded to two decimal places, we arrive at -1.08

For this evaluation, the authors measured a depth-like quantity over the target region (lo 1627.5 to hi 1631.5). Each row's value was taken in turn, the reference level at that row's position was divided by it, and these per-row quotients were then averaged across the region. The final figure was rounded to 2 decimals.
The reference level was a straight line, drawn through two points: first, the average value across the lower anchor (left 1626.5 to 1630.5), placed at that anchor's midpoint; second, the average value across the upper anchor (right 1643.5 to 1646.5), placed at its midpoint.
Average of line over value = 0.99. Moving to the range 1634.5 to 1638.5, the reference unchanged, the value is 0.70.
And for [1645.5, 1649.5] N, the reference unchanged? 1.04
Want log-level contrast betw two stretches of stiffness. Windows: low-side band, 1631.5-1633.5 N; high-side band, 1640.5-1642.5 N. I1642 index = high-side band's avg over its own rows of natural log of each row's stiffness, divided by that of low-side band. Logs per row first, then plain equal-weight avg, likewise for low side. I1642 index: 1.06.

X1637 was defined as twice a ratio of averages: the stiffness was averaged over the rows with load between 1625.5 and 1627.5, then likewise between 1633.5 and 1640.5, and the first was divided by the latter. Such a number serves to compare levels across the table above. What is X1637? 1.42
